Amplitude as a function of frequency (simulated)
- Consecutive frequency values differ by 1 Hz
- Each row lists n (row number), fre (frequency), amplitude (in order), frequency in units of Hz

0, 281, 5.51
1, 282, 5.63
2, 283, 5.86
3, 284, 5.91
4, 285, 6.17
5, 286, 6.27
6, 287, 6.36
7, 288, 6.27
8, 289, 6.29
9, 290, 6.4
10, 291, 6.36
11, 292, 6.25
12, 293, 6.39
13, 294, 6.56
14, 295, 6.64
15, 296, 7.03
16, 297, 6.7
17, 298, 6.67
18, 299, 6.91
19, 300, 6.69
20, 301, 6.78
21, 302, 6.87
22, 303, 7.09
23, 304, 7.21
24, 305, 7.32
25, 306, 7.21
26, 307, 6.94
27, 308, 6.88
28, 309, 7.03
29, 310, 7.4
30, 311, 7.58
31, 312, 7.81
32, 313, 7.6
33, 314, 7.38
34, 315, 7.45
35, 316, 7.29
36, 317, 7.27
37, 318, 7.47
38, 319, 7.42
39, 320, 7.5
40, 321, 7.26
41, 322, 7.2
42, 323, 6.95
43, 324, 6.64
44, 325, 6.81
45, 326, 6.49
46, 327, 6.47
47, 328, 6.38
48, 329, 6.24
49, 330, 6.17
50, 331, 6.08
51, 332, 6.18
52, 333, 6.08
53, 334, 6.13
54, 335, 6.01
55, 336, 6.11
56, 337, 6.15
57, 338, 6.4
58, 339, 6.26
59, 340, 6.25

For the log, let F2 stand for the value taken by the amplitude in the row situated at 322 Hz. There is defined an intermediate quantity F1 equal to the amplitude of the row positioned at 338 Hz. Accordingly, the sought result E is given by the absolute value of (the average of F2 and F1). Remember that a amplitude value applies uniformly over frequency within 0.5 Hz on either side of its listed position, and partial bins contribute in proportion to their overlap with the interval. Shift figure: 6.80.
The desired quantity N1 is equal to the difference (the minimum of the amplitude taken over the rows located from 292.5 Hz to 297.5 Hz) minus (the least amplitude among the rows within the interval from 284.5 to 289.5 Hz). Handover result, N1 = 0.22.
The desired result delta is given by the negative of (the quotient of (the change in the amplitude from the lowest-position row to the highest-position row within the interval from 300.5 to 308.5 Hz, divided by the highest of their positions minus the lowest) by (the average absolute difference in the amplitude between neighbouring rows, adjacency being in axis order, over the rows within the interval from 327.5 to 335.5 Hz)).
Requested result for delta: -0.15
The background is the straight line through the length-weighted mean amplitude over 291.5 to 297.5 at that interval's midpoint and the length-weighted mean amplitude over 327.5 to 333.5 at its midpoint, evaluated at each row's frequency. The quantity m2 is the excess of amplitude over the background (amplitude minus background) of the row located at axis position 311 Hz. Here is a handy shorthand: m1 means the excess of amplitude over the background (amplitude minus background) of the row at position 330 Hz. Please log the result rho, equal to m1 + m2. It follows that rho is 1.1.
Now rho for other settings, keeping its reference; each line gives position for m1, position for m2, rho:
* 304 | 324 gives 1.1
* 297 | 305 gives 1.0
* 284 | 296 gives -0.4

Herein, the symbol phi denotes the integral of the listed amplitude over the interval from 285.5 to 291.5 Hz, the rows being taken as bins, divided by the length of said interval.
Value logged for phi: 6.3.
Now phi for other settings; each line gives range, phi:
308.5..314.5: 7.5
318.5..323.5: 7.3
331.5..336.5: 6.1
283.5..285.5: 6.0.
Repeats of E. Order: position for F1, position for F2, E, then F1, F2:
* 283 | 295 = 6.25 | 5.86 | 6.64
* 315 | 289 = 6.87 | 7.45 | 6.29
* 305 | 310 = 7.36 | 7.32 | 7.4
